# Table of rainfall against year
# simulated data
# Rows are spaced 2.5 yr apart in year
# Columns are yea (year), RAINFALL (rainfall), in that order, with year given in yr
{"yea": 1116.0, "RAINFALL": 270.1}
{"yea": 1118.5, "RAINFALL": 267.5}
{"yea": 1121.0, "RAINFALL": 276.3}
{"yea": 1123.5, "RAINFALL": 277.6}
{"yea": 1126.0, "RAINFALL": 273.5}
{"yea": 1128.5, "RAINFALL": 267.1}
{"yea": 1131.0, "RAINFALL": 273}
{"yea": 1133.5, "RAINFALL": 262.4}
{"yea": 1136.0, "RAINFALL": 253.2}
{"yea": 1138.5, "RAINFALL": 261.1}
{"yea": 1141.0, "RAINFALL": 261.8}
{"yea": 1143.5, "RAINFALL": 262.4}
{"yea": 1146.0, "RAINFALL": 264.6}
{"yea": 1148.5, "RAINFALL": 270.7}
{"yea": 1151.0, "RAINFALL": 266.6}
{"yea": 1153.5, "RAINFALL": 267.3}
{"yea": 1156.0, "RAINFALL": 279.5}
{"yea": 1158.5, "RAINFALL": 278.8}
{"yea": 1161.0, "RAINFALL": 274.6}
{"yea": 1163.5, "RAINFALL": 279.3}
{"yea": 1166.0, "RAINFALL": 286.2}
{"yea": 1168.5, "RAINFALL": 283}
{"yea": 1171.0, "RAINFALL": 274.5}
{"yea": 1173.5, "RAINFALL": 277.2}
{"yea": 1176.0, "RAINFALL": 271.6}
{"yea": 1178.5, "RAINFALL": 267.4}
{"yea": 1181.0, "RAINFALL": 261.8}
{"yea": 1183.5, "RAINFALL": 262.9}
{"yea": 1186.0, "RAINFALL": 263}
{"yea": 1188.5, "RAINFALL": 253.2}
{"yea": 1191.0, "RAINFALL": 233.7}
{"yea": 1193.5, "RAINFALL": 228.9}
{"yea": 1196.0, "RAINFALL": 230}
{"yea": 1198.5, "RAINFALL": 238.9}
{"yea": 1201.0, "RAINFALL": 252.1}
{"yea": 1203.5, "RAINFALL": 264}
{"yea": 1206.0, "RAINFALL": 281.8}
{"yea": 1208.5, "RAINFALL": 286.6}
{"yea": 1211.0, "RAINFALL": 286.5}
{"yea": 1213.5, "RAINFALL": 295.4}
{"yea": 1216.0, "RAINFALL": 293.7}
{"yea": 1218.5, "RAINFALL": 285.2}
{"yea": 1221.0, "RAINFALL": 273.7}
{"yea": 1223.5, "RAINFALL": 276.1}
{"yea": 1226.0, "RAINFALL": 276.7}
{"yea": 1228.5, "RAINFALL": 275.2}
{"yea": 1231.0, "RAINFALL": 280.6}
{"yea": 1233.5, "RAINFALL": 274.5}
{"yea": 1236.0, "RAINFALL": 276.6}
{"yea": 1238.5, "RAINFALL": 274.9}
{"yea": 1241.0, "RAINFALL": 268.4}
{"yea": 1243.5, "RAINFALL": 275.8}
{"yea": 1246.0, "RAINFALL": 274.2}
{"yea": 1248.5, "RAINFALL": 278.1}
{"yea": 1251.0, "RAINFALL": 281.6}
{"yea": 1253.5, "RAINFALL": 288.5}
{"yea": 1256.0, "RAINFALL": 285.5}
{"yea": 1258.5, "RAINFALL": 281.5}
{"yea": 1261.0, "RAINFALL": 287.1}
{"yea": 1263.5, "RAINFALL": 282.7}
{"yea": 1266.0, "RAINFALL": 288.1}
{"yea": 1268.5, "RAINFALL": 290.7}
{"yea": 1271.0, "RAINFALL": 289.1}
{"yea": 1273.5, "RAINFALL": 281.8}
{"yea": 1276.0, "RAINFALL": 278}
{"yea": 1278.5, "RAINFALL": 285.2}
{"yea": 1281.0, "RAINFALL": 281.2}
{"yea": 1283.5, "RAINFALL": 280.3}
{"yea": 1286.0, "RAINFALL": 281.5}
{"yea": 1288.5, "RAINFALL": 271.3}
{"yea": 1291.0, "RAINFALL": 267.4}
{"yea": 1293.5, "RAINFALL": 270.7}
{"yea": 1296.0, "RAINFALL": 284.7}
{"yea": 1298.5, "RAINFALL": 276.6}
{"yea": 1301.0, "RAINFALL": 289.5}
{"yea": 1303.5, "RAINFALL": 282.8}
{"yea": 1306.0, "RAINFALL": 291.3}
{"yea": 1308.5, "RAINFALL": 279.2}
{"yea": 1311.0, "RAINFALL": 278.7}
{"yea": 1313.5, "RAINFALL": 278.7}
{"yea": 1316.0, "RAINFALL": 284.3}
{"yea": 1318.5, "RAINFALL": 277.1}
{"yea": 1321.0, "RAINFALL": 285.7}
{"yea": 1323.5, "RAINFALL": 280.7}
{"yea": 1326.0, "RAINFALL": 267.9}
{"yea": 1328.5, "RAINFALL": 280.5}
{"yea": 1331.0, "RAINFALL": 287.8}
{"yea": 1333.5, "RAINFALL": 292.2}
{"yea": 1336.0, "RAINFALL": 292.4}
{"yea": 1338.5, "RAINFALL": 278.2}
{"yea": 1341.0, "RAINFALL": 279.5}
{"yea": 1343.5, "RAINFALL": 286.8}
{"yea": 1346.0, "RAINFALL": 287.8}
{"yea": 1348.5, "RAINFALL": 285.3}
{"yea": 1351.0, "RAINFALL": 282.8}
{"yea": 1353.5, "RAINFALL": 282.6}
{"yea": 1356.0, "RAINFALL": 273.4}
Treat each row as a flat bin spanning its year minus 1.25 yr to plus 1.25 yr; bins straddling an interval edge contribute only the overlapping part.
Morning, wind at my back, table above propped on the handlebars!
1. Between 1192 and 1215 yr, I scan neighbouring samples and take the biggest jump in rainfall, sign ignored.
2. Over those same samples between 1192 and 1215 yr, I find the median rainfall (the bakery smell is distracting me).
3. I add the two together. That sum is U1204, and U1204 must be 282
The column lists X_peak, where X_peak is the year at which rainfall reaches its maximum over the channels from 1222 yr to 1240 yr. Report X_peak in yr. 1231.0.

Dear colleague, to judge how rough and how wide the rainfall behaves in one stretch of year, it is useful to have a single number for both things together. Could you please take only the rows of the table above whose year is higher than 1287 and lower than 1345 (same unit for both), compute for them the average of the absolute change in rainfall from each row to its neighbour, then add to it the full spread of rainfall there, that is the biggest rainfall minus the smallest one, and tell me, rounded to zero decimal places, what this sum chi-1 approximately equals 32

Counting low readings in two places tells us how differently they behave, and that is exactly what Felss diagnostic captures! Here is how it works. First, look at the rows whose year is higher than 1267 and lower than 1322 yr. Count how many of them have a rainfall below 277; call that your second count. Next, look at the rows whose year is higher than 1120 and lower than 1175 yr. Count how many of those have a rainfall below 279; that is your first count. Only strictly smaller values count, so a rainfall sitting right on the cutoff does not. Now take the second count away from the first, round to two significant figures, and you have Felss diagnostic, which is 14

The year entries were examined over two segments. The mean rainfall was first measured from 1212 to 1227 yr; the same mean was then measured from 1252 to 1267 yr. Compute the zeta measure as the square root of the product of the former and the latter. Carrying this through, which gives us 285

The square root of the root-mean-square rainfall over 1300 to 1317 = 16.84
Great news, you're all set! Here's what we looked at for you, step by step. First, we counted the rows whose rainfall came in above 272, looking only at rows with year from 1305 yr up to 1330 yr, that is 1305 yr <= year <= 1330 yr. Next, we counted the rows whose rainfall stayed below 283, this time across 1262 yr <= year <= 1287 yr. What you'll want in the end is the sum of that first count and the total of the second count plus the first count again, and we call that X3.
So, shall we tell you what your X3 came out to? 24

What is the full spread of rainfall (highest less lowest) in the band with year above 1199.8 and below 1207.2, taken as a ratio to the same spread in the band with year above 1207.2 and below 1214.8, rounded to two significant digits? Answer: 3.3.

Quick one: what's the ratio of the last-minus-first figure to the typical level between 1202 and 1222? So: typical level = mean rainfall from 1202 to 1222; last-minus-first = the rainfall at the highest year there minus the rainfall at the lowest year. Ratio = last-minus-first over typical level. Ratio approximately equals 0.03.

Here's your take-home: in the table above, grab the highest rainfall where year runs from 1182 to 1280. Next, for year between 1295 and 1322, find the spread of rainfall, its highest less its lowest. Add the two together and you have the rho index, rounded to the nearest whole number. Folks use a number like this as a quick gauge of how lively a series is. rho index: 310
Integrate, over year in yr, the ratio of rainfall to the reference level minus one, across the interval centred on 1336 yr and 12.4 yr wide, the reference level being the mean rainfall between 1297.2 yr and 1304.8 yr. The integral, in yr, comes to 0.13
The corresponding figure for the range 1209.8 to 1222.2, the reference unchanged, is 0.17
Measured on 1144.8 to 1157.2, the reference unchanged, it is -0.58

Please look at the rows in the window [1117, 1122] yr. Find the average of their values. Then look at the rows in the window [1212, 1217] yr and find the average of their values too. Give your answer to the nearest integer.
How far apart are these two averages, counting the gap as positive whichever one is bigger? 23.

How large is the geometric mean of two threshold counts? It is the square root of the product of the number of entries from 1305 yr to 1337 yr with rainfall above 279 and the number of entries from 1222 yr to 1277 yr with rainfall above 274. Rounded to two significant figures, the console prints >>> 14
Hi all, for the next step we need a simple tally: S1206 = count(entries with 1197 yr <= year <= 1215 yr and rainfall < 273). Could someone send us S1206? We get 3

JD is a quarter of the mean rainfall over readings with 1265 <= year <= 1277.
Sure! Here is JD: 71.4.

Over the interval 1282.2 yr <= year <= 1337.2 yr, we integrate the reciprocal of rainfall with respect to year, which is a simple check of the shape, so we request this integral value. 0.20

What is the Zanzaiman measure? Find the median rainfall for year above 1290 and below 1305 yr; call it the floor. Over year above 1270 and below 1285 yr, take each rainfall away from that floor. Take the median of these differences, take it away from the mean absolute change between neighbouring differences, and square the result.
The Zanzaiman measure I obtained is 41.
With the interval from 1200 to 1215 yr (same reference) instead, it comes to 173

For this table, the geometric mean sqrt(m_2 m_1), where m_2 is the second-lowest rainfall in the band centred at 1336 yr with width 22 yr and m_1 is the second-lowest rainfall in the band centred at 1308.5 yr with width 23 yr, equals 278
